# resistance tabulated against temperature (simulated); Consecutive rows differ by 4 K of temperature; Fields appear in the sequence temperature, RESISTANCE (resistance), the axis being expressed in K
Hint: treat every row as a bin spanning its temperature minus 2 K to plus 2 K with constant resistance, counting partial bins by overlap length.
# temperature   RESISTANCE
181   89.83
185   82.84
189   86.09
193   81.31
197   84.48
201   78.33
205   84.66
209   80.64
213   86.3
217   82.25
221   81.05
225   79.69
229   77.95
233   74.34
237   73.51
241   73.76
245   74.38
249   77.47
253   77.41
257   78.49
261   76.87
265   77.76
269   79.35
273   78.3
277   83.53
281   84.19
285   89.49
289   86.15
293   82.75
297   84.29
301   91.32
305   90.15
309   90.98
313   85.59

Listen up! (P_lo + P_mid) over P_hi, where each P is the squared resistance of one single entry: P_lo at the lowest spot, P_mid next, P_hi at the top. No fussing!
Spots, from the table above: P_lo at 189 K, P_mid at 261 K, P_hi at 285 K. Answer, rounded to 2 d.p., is 1.66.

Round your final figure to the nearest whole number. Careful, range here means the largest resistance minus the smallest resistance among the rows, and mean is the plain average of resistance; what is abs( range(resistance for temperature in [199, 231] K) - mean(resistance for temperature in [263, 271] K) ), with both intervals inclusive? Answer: 70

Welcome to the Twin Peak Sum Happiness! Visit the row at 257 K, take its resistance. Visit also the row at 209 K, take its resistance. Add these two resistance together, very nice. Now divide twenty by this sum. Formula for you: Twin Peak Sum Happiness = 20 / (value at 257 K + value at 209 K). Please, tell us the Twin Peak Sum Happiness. 0.126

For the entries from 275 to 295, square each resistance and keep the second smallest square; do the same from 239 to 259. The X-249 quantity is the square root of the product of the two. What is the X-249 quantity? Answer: 6213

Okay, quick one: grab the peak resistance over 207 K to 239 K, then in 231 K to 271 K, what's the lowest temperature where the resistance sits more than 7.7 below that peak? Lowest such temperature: 233 K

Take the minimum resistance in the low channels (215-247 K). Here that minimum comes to 73.51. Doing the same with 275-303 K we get 82.75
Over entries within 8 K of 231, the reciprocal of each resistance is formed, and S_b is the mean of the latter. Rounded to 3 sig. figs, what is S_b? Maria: 0.0131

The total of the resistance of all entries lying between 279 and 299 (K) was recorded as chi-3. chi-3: 427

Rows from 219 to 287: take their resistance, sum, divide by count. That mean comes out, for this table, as 79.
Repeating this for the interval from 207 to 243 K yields 79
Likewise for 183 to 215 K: 83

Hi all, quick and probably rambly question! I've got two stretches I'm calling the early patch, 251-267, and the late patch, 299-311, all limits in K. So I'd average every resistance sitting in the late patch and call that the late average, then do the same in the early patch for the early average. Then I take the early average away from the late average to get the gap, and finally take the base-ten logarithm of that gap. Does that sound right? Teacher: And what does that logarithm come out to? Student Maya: 1.12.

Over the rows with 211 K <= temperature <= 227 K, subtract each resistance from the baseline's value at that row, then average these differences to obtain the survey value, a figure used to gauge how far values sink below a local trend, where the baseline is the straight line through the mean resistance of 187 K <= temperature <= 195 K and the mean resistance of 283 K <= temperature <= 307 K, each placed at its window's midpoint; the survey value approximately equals 2.4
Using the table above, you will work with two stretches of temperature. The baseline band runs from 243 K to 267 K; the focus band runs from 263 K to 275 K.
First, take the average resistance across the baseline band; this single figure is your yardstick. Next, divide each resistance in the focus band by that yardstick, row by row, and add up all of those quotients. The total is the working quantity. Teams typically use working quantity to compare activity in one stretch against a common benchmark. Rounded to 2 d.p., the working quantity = 3.05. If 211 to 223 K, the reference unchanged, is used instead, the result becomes 3.24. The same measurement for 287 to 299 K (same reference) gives 3.29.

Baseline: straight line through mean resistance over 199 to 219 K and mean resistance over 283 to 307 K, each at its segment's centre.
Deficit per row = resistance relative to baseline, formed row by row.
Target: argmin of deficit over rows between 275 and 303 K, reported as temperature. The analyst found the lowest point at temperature 293 K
